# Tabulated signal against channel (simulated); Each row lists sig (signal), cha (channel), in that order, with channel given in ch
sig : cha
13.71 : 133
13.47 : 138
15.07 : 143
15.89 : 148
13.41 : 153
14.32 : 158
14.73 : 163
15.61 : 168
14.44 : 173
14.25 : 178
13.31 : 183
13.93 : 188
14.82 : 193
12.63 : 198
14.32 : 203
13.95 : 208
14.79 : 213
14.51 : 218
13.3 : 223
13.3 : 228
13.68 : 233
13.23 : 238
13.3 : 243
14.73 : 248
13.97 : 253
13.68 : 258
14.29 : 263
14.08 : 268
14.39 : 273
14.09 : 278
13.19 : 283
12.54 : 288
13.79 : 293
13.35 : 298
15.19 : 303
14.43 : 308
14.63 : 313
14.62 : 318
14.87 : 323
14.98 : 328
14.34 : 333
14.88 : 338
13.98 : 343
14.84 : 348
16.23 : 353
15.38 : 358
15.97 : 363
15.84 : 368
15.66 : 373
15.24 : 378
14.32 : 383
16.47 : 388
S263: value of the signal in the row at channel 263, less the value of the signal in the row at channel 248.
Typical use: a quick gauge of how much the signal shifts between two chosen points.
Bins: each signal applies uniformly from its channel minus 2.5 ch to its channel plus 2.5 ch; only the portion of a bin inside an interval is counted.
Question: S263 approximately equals -0.4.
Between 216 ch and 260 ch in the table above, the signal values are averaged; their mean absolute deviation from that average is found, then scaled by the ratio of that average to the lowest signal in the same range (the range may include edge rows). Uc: 0.46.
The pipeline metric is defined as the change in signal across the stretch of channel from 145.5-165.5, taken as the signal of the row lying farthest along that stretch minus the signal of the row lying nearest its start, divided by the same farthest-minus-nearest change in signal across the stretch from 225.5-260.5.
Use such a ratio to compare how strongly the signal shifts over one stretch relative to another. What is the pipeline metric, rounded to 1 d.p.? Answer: -3.1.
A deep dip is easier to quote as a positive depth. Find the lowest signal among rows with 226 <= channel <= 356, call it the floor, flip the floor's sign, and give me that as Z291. -12.54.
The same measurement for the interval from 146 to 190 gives -13.31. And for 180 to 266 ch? -12.63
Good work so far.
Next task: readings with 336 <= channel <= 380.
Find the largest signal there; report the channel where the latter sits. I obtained 353 ch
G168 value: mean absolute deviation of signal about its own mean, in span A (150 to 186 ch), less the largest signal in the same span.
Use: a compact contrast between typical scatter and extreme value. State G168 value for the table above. -15.1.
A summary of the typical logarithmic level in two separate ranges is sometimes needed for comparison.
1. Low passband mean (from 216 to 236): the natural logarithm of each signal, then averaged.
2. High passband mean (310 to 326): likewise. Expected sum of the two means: 5.30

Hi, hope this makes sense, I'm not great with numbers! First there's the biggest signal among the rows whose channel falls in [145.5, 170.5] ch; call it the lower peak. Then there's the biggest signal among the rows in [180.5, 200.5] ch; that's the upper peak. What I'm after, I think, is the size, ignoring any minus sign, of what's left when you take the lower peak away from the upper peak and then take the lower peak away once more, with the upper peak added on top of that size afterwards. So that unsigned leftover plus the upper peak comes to 31.78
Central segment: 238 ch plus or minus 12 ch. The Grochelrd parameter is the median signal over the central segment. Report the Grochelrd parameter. 13.3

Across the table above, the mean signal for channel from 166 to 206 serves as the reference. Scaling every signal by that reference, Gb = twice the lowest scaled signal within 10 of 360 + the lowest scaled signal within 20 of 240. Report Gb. 3.1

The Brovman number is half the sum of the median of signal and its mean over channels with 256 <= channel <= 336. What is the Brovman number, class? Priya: 14.2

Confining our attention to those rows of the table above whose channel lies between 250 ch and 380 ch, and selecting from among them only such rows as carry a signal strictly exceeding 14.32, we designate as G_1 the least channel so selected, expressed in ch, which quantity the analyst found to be 273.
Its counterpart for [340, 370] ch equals 348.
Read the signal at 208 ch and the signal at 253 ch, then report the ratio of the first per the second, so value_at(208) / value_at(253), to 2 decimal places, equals 1.00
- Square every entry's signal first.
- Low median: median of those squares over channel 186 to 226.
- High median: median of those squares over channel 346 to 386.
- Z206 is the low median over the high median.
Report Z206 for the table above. 0.83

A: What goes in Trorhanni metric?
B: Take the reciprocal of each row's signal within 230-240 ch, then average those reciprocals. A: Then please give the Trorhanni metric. 0.0743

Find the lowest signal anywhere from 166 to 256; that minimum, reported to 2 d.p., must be 12.63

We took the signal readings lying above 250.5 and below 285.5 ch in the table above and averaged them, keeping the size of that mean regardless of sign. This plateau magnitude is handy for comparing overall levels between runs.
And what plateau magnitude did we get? 14.0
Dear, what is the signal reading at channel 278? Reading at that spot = 14.09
